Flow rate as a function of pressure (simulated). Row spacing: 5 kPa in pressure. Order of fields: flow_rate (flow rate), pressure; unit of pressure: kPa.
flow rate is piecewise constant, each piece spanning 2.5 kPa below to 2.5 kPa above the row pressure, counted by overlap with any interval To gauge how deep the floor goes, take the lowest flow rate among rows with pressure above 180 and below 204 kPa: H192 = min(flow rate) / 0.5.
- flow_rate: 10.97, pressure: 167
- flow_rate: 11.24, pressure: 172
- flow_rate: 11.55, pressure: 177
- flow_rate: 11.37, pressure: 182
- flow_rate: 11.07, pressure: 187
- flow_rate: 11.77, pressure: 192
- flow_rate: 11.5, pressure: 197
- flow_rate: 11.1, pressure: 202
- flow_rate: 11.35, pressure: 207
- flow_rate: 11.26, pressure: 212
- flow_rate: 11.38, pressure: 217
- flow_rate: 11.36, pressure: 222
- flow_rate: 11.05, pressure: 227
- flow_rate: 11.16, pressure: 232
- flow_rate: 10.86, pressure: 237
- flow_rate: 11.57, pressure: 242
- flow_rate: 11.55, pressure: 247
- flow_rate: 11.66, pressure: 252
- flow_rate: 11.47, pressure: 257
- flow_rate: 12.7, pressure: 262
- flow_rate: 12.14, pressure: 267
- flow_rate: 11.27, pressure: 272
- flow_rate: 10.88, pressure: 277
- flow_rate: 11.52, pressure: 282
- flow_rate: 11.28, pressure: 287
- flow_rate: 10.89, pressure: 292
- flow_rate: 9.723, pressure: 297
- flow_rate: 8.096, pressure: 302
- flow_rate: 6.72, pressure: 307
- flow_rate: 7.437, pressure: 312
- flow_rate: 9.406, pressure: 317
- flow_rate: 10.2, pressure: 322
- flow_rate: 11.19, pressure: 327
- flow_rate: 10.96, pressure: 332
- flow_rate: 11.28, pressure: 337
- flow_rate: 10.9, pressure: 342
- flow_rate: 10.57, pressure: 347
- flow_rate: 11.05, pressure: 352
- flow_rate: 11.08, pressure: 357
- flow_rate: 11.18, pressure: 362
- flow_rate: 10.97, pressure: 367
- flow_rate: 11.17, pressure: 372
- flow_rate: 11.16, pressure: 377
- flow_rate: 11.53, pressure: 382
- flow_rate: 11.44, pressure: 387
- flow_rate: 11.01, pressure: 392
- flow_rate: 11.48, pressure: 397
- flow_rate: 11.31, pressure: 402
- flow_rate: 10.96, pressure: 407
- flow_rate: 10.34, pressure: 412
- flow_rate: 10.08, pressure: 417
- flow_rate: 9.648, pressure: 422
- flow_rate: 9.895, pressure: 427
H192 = 22.1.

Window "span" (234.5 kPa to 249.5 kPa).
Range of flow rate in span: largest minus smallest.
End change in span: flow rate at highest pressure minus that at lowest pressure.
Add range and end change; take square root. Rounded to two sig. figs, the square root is 1.2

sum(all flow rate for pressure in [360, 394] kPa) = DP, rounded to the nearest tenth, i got 78.5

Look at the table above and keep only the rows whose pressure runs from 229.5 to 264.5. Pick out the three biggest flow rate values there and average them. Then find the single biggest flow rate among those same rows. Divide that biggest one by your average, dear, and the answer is 1.06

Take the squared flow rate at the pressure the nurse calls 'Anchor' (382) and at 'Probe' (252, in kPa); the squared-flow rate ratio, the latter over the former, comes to 1.0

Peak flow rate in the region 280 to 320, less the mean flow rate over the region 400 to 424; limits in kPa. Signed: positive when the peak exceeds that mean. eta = 1.1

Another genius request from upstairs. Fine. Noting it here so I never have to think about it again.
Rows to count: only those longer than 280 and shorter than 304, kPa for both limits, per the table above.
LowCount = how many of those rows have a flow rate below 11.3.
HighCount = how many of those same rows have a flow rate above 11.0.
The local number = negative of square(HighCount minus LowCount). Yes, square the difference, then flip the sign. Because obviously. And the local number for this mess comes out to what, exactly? -4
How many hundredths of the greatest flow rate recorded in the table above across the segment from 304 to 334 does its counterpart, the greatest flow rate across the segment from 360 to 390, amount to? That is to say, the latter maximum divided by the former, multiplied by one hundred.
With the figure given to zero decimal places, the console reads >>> 103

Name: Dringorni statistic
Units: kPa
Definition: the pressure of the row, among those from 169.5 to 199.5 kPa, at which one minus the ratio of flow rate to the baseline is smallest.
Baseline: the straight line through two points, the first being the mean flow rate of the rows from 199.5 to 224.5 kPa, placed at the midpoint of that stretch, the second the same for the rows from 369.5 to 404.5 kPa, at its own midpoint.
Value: 192 kPa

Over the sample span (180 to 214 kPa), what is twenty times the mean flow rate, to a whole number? 227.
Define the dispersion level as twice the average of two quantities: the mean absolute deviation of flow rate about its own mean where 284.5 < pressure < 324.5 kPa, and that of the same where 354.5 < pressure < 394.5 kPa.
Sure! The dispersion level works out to 1.50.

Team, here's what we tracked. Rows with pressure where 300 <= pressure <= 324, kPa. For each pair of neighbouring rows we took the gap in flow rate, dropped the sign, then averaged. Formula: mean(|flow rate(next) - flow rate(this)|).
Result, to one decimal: 1.2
